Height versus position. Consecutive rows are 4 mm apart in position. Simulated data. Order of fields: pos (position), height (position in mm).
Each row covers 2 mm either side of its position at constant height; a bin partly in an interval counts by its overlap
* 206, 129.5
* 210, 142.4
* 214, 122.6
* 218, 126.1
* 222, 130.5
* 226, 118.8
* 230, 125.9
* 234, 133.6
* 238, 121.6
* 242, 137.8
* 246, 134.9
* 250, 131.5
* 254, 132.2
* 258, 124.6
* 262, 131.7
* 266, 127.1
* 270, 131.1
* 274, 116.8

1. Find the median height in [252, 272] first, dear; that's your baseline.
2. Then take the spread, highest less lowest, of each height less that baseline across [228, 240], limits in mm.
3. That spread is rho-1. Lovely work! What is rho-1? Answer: 12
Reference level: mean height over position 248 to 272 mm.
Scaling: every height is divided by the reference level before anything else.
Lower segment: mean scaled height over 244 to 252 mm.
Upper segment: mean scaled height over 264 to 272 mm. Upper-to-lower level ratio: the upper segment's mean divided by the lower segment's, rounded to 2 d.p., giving 0.97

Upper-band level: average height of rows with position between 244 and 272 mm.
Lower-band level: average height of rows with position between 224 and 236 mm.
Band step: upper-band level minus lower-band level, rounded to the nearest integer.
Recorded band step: 4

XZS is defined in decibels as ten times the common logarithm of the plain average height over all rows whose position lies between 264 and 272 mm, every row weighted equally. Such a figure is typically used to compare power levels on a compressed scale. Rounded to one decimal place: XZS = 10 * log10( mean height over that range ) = 21.1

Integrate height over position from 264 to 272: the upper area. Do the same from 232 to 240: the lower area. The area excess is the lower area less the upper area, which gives -12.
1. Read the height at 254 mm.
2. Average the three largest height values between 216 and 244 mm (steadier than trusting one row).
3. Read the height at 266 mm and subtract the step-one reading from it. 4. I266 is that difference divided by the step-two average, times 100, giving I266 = -3.8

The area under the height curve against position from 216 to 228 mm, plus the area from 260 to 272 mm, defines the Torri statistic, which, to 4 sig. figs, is 3061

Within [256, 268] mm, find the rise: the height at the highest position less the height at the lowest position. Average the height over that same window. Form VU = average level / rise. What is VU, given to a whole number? 51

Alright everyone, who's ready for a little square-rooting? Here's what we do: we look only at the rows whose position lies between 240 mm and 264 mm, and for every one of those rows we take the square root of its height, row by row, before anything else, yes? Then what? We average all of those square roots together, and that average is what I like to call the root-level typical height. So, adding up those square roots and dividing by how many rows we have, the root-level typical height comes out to 11.49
